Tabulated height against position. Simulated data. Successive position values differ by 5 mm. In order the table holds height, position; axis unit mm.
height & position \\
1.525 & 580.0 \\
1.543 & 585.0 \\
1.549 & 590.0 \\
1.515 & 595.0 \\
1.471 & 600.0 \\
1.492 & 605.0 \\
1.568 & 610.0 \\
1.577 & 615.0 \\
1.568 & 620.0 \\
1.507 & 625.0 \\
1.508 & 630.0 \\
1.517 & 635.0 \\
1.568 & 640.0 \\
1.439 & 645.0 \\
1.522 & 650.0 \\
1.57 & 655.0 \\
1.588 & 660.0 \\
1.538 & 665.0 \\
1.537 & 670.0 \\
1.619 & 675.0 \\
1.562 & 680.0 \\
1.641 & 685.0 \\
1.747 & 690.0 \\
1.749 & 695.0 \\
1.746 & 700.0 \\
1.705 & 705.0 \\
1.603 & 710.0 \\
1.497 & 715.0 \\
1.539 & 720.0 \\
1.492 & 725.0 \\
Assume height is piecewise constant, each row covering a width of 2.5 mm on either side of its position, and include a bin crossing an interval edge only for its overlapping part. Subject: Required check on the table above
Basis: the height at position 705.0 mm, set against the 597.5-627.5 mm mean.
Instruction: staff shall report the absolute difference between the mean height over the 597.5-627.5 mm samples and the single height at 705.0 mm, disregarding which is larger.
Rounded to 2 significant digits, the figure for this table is 0.17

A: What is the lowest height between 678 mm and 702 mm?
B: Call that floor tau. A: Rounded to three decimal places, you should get 1.562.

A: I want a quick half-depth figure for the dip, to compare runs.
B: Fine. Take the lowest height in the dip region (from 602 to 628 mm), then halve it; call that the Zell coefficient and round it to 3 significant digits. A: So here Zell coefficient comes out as 0.746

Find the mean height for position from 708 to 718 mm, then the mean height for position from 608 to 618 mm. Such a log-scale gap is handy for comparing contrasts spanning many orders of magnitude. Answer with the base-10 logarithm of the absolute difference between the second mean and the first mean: -1.6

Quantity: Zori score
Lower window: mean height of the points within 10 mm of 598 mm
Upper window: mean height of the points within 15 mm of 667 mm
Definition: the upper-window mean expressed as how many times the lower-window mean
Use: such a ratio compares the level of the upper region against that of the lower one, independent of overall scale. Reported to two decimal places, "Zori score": 1.04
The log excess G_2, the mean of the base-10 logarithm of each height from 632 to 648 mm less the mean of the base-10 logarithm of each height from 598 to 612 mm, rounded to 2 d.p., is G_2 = 0.00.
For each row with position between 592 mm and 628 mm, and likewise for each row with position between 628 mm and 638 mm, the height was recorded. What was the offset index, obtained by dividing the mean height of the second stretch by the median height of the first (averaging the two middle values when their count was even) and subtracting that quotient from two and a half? 1.50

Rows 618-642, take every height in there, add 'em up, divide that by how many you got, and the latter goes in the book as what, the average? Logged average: 1.53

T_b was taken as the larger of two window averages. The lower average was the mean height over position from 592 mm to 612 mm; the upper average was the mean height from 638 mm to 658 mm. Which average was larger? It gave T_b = 1.525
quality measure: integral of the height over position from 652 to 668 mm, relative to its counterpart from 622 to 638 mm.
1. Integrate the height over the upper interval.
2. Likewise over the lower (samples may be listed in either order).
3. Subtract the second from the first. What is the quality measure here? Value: 0.8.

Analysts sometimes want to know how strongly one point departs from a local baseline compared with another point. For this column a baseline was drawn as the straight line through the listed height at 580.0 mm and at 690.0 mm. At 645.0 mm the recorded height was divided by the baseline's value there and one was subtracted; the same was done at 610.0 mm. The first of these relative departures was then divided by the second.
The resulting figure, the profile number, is 11.9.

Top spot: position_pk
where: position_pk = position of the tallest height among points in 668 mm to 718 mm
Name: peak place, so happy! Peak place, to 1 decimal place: 695.0 mm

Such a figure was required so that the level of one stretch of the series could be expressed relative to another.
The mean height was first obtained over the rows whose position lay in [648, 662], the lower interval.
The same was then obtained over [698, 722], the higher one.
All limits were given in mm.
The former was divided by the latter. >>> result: 0.96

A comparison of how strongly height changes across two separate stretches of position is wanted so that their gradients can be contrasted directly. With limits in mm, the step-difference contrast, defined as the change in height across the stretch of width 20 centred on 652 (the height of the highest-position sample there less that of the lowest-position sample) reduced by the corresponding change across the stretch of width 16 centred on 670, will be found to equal 0.07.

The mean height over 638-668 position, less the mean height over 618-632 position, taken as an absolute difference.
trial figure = 0.010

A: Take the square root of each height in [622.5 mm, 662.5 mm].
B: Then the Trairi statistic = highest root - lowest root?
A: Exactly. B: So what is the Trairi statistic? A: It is 0.061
